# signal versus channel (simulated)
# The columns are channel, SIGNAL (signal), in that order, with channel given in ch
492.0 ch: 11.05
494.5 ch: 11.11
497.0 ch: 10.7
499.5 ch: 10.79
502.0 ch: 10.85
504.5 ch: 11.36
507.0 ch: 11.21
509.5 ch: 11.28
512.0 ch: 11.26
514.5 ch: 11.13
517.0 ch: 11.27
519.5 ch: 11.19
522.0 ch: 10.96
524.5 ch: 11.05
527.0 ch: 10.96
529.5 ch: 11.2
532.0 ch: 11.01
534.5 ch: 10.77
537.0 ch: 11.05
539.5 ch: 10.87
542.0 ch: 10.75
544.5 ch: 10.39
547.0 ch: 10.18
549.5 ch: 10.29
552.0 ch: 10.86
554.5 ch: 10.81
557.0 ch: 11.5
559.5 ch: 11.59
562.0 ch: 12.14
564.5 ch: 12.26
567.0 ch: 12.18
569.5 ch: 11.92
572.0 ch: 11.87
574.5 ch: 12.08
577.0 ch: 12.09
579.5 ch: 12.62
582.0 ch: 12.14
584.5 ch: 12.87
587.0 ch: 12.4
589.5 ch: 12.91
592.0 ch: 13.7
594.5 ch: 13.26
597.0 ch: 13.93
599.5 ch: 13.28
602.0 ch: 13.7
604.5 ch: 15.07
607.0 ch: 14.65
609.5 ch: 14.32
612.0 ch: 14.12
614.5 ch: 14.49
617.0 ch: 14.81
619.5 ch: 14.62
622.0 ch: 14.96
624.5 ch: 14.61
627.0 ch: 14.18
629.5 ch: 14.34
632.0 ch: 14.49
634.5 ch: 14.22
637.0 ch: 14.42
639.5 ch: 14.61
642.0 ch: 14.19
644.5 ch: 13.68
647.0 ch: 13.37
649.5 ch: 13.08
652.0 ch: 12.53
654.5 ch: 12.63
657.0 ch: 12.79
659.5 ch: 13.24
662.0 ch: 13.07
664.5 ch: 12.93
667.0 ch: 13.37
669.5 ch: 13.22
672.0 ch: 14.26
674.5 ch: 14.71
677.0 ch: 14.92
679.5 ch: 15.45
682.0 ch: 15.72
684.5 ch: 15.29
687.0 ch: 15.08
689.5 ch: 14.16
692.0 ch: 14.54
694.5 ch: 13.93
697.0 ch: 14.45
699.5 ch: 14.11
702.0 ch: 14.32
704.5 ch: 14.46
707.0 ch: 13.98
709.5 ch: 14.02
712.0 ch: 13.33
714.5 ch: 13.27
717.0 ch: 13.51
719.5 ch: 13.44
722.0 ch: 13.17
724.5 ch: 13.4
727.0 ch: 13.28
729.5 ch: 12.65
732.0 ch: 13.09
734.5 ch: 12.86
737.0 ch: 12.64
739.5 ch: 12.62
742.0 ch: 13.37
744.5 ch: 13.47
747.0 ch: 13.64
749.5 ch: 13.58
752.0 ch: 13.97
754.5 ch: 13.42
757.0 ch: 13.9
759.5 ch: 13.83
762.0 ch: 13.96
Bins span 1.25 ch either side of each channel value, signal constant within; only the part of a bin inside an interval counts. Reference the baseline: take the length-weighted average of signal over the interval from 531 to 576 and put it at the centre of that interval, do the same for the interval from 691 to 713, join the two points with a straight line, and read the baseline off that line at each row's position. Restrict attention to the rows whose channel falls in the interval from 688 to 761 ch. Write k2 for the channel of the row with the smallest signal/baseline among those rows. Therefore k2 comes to 739.5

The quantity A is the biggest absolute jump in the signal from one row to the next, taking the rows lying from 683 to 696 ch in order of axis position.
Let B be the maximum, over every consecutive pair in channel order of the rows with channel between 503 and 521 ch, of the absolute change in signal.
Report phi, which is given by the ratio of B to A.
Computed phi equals 0.2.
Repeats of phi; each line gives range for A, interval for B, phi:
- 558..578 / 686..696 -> 1.7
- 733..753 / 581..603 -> 1.1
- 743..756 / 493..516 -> 0.9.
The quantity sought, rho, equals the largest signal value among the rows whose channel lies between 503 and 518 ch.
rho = 11.36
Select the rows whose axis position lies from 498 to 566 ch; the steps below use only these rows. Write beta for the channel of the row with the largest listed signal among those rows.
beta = 564.5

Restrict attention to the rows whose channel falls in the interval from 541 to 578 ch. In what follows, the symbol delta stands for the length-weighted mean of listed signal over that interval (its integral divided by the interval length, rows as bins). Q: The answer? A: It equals 11.4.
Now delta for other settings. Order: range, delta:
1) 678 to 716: 14.4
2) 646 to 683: 13.7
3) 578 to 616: 13.6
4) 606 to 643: 14.5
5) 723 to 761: 13.3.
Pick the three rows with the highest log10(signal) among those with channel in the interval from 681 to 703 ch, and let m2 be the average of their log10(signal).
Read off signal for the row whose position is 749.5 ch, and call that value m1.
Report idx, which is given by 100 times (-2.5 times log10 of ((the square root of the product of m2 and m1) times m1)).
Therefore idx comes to -434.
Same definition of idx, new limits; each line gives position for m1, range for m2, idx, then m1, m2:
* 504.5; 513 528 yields -398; 11.36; 1.05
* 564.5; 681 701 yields -417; 12.26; 1.19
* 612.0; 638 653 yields -439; 14.12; 1.15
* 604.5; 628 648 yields -450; 15.07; 1.16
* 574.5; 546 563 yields -409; 12.08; 1.07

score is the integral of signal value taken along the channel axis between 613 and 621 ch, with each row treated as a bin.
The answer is 117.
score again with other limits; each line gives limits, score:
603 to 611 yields 117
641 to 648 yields 96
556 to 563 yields 82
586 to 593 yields 91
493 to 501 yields 87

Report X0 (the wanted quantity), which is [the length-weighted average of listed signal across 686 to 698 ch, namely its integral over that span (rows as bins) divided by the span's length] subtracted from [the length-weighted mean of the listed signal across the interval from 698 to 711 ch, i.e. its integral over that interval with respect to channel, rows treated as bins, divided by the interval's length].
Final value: -0.3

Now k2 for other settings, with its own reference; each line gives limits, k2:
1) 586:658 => 652.0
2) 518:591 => 547.0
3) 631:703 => 652.0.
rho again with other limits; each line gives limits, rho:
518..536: 11.2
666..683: 15.72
